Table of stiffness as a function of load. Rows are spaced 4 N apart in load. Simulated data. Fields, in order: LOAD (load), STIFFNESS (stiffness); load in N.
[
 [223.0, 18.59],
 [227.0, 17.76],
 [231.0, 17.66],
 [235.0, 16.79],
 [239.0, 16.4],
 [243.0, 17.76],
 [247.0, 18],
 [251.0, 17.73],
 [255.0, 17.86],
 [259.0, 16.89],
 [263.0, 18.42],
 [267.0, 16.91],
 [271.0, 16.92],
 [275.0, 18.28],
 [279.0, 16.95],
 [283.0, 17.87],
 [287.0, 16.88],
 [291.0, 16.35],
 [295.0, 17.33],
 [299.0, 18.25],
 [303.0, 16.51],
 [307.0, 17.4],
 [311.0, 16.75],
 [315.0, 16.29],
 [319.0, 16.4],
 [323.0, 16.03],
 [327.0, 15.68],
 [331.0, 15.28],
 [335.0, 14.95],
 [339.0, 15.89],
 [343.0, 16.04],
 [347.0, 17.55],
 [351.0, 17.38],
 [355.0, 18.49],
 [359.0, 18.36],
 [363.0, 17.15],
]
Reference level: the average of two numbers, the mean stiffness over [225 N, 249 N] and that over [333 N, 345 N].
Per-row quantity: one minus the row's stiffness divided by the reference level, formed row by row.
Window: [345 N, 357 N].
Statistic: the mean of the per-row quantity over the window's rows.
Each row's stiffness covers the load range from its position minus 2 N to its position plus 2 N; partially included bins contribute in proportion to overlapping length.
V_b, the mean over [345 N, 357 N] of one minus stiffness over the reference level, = -0.078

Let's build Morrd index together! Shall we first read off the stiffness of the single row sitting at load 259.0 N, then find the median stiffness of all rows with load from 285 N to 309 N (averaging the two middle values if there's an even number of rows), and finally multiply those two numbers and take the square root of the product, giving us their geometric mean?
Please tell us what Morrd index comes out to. 17.0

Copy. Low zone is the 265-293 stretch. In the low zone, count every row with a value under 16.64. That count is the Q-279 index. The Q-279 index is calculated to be 1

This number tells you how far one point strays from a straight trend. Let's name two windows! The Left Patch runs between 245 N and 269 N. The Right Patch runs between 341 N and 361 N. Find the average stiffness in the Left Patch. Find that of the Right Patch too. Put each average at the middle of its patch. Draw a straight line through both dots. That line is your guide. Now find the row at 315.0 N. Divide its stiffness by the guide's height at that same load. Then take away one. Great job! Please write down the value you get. -0.074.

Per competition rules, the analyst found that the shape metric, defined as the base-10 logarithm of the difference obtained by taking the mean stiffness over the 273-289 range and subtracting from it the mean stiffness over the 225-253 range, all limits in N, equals -1.3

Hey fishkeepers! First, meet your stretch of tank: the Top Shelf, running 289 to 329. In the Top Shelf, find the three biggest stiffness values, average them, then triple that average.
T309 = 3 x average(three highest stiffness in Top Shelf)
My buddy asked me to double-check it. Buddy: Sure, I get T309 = 53.0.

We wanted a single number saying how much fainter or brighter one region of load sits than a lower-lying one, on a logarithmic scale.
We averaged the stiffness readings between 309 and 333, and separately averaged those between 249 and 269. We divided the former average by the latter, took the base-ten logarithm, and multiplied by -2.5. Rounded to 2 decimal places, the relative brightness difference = 0.10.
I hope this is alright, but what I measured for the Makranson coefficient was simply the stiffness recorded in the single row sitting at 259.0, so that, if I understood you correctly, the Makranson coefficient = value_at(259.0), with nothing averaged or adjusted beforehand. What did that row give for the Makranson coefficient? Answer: 16.89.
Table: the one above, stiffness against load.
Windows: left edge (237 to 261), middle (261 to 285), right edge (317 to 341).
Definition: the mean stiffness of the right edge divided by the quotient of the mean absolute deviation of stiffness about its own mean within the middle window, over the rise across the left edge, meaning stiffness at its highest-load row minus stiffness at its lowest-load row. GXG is 12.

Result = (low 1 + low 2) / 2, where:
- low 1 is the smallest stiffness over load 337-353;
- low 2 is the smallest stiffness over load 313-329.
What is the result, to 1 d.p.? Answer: 15.8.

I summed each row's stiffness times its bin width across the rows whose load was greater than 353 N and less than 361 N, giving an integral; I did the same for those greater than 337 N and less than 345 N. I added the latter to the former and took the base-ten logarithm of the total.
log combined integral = 2.44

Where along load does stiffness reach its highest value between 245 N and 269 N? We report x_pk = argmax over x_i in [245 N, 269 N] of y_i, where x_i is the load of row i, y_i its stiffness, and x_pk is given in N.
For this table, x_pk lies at 263.0 N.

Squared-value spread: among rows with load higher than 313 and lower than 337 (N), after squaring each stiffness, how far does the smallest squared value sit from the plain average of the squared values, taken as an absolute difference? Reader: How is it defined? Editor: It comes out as 25.5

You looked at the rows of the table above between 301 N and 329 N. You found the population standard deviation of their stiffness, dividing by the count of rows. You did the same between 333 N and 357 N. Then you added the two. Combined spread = 1.7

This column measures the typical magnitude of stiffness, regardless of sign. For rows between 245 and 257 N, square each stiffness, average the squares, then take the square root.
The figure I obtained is 17.9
